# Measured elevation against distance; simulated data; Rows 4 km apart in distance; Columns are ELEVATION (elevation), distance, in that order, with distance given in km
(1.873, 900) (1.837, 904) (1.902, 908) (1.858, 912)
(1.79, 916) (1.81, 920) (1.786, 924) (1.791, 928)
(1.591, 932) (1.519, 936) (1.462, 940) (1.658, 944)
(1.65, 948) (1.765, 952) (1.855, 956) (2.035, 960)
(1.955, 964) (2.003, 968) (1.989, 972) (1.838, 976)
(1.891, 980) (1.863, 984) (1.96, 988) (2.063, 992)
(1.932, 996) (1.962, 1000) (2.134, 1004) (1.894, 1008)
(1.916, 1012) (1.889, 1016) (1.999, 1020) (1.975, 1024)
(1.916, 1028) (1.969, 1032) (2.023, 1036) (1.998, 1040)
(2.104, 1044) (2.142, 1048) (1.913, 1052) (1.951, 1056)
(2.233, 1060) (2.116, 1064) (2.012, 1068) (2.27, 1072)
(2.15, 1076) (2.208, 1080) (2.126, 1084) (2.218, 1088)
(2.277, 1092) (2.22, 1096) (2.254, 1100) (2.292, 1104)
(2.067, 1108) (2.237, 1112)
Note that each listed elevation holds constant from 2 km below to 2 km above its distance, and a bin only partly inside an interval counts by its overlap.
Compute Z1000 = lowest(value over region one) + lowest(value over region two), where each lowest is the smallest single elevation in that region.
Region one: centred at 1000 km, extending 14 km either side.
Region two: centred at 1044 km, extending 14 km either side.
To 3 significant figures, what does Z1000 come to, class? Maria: 3.81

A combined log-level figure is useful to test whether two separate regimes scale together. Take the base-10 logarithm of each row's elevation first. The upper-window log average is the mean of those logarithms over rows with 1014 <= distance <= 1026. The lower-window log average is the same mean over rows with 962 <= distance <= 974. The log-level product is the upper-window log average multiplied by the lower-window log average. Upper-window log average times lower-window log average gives 0.086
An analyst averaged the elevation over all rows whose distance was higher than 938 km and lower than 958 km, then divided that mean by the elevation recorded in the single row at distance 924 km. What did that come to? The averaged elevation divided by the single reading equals 0.94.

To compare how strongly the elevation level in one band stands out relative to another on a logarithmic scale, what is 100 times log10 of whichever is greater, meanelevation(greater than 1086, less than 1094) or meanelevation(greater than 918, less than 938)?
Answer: 35.2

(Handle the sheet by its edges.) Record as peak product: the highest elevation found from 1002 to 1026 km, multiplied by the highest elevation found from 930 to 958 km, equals 4.0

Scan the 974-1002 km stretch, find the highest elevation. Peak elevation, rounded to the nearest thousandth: 2.063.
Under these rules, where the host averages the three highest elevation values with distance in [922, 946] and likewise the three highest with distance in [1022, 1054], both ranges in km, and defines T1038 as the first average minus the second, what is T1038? -0.34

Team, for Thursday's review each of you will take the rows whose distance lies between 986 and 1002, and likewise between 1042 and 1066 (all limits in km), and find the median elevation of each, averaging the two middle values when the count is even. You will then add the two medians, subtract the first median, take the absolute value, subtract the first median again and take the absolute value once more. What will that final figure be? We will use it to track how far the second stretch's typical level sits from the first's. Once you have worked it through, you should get 0.15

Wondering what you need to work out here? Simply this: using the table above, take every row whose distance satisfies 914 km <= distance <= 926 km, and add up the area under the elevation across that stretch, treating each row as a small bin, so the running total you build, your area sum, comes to 22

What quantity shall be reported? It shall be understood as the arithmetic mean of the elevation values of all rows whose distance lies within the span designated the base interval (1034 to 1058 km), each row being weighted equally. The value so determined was 2.02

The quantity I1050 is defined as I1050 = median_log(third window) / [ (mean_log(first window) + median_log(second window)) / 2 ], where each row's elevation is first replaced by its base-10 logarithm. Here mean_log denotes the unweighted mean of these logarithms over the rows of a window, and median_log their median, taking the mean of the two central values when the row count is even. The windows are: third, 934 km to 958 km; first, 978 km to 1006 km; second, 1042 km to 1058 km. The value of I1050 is 0.73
